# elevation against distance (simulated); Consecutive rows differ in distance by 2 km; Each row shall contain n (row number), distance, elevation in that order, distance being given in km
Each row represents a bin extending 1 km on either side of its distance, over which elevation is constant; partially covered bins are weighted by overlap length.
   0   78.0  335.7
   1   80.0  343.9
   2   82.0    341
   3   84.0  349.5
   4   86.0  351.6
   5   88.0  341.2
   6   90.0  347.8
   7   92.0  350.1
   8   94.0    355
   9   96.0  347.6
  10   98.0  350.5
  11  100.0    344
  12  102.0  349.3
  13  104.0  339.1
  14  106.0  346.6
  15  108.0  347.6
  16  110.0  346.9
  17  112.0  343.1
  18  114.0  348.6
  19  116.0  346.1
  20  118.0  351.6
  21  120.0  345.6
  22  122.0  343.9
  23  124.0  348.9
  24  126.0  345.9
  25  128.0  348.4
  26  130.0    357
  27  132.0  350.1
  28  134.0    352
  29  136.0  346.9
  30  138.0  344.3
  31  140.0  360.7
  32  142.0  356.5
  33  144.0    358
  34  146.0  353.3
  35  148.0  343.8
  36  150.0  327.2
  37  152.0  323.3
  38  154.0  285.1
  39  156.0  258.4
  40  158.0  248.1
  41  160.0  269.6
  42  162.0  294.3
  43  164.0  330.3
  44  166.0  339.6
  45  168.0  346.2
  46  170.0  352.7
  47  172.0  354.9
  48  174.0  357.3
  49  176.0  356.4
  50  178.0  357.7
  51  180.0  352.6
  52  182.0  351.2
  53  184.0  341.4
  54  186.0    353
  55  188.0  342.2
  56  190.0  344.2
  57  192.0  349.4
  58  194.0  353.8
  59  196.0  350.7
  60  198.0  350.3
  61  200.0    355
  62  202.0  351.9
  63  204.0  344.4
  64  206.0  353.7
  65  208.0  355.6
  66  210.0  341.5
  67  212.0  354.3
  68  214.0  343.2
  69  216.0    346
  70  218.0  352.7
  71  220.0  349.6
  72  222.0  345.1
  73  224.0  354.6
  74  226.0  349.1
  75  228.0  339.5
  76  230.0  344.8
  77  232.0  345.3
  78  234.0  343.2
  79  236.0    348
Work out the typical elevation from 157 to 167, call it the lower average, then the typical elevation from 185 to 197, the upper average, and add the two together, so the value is 645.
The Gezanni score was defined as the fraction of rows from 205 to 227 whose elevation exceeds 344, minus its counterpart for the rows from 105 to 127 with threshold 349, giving 0.73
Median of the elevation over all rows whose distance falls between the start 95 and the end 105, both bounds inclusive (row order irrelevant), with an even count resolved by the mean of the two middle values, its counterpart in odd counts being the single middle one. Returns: 348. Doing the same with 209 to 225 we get 348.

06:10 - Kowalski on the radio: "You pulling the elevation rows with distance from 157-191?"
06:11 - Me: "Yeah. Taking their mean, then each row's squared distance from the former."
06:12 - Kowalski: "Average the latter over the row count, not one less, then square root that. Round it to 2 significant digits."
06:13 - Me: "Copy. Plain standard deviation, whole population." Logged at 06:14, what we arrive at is 32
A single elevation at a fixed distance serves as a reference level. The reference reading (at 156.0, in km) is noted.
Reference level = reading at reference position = 258.4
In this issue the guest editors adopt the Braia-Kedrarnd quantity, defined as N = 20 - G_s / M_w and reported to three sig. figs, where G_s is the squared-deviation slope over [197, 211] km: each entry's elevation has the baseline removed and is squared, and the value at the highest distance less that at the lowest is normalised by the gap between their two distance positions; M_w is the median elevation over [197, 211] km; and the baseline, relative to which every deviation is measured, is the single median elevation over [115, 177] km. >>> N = 20.0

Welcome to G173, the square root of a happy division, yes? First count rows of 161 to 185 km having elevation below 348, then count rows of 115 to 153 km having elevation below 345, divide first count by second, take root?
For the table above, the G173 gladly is 1.0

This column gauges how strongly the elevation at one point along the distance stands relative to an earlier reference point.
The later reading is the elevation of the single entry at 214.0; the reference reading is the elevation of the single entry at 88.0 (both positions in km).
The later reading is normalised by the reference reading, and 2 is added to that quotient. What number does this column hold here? 3.01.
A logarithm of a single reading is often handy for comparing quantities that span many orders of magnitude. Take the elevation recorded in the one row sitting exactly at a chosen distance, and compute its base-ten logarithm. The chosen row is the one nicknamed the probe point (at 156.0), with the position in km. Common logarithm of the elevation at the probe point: 2.41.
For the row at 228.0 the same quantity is 2.53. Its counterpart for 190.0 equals 2.54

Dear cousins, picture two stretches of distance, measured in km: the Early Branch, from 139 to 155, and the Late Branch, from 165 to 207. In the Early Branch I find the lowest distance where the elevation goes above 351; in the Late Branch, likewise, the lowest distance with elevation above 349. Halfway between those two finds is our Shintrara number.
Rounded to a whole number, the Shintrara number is 155 km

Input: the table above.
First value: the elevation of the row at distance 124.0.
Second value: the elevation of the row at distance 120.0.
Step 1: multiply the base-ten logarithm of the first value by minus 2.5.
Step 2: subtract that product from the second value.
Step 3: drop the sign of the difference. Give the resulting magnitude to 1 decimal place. 352.0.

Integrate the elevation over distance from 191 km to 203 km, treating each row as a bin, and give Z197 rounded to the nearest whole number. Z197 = 4222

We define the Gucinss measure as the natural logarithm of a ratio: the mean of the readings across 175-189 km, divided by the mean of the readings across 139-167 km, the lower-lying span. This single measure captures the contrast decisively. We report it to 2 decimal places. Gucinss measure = 0.10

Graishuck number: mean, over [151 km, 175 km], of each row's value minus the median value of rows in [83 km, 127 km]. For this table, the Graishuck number -34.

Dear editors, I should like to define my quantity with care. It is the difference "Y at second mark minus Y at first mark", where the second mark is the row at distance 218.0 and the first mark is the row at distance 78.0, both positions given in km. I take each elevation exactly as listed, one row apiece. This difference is 17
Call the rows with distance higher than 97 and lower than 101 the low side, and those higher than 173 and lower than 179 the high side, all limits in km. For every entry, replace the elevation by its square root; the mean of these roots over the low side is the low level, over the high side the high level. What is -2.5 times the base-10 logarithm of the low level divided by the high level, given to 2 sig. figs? 0.015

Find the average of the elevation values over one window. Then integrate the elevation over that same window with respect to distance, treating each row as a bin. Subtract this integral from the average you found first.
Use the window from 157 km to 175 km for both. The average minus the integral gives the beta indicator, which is -5465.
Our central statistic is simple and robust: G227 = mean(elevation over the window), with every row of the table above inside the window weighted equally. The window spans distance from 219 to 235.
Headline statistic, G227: 346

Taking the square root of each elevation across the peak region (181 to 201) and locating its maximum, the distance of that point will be 200.0 km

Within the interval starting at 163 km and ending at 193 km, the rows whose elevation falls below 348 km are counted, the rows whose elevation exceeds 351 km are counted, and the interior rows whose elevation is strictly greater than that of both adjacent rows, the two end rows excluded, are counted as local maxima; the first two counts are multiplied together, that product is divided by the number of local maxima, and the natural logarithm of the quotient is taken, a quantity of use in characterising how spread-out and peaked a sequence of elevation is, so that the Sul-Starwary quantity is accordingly 2.8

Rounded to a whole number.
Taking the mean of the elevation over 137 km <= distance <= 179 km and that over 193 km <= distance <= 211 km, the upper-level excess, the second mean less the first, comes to 21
